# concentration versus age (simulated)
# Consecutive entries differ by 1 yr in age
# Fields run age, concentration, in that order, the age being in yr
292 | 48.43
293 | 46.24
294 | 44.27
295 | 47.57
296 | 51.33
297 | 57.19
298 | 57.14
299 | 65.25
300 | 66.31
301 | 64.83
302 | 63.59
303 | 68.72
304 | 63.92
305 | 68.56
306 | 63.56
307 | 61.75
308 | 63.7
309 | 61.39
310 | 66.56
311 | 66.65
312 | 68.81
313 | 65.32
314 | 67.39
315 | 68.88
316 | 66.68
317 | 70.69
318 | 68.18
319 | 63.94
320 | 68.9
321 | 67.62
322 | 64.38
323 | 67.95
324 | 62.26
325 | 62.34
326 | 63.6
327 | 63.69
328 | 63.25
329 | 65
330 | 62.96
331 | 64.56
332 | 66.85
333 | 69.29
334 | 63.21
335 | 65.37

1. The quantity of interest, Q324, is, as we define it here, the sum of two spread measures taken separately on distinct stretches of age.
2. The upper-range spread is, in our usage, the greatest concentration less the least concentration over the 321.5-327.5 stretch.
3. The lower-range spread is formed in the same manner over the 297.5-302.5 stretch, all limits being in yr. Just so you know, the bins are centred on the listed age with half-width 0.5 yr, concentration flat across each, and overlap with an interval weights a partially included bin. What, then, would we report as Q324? 14.9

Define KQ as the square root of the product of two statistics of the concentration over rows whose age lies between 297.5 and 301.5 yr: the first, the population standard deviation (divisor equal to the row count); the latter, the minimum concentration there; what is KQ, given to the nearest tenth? 14.4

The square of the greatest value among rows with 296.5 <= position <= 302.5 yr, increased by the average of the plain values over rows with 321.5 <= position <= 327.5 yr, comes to 4461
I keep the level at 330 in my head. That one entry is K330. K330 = 62.96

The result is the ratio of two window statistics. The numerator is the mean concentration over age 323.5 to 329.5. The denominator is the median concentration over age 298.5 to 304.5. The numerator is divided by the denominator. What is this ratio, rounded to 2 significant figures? 0.97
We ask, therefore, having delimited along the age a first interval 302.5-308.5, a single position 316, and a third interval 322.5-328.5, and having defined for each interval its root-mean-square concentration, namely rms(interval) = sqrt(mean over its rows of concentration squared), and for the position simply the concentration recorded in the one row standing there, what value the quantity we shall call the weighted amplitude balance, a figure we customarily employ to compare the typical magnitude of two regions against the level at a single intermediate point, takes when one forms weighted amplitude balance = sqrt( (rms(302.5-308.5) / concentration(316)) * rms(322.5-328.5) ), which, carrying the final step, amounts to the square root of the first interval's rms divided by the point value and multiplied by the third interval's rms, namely 7.9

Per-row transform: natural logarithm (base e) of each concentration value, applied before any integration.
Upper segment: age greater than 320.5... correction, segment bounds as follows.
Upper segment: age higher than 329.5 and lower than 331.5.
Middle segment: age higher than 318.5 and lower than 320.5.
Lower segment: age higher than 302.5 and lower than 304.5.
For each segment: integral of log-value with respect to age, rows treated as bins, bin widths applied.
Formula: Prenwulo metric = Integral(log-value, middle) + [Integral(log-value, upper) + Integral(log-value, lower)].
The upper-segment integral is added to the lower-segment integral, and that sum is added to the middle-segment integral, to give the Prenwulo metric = 25.09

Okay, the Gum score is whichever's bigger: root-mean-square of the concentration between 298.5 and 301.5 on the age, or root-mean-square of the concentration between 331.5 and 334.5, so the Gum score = 66.5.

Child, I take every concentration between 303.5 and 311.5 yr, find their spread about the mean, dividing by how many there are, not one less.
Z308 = 2.4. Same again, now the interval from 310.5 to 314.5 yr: 1.3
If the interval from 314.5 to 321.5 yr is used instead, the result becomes 2.0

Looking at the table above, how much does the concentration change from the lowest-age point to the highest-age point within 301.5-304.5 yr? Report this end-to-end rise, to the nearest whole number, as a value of 0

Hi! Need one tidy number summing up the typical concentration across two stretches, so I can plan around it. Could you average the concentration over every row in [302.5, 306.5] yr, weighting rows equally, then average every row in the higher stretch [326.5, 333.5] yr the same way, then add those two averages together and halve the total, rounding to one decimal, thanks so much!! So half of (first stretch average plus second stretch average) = 65.6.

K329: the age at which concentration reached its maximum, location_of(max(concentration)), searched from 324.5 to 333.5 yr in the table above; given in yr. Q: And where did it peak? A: 333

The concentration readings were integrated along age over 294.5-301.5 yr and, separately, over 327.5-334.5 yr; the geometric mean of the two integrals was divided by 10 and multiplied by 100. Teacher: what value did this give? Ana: 4318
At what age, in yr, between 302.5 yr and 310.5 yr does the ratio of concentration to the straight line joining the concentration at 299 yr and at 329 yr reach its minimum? 309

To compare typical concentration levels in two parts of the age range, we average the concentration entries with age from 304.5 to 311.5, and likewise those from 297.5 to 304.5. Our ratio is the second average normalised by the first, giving 0.99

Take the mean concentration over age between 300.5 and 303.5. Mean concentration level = 65.7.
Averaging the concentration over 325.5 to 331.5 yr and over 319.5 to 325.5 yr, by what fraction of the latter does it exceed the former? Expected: 0.026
